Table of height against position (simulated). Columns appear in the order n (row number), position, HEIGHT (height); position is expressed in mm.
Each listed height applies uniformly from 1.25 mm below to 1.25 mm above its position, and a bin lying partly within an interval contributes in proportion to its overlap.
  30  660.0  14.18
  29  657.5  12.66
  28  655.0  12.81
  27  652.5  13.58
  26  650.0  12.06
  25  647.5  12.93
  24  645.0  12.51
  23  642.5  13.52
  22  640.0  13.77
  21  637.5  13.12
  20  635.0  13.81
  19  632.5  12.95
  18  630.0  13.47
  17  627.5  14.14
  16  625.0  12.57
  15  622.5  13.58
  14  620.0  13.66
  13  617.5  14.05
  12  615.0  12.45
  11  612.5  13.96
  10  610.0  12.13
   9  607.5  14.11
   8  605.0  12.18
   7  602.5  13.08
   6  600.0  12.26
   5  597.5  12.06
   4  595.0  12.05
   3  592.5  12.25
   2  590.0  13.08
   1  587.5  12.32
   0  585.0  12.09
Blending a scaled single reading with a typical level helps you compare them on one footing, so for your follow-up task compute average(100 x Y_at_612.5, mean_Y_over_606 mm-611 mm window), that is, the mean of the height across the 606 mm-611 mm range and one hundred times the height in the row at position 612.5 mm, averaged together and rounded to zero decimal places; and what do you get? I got 705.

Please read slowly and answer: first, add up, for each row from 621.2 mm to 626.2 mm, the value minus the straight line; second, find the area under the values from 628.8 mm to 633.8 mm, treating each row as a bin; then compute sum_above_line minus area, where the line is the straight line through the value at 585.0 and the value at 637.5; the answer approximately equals -66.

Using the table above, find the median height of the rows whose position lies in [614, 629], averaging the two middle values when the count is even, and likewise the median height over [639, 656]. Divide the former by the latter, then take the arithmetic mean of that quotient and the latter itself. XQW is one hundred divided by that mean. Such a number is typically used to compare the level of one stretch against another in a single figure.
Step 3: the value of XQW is 14.3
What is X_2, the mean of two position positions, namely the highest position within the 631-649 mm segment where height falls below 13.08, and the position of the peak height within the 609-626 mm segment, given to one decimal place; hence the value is 632.5 mm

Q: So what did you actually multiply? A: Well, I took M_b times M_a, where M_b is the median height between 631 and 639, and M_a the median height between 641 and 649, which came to 170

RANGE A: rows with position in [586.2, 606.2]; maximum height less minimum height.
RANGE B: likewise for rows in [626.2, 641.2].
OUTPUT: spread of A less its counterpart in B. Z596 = -0.2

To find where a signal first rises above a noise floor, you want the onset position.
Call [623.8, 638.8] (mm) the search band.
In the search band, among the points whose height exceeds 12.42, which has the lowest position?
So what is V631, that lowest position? 625.0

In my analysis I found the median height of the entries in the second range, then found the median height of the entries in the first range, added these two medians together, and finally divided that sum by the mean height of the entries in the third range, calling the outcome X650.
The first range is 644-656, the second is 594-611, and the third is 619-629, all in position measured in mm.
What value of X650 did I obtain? 1.85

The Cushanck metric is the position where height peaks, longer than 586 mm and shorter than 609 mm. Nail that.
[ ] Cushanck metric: 607.5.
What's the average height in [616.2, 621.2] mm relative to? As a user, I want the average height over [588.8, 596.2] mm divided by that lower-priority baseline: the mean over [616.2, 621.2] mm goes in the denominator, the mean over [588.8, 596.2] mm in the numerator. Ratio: 0.90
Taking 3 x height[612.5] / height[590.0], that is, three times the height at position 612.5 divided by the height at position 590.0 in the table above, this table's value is 3.20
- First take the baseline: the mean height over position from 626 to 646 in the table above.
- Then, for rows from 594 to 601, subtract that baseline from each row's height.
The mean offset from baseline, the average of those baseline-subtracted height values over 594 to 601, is -1.3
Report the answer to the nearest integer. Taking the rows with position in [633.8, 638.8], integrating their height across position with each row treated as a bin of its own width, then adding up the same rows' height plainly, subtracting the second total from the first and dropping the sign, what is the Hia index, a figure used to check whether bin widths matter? 40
